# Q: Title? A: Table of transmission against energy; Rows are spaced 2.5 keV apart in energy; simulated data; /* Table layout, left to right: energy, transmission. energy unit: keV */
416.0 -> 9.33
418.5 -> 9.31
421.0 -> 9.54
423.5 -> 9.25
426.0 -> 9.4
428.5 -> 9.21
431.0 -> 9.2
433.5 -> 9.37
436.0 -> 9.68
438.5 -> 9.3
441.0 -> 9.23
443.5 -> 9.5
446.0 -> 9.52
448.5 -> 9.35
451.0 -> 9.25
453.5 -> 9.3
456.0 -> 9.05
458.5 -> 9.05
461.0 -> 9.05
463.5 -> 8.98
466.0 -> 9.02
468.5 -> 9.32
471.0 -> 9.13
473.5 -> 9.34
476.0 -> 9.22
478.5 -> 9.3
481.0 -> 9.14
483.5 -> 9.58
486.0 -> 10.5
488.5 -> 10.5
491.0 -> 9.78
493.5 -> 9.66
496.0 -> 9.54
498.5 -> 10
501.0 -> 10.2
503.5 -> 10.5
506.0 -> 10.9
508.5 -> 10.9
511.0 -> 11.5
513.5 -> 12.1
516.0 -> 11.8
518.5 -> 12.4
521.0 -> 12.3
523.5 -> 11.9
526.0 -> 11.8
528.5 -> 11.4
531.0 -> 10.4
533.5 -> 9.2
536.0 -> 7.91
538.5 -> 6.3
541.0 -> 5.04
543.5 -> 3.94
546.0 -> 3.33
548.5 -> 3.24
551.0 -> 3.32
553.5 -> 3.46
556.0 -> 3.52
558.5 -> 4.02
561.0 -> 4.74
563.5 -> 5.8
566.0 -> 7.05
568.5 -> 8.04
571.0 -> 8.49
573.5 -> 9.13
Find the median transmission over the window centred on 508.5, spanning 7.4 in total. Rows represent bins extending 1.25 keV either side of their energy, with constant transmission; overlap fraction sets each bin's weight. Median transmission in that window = 10.9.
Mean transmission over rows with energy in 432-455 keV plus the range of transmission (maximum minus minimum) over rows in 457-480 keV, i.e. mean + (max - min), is 10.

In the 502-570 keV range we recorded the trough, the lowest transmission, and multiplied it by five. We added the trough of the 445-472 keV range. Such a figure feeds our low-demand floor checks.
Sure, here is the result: 25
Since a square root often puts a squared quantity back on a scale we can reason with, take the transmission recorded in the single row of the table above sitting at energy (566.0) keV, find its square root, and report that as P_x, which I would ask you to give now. 2.66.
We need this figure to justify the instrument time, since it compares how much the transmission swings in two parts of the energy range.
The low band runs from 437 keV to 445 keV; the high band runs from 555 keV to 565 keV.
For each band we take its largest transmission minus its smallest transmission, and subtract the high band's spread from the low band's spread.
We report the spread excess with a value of -2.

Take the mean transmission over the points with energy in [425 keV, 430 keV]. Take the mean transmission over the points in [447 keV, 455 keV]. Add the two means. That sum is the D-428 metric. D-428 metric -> 18.6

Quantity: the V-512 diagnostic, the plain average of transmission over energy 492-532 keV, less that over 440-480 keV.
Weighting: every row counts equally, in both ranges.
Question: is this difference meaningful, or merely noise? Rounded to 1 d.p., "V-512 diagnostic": 1.9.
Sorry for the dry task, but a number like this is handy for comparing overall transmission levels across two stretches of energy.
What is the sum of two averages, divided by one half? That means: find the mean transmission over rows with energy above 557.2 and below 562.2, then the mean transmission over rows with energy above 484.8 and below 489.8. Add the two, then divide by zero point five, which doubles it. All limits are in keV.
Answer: 30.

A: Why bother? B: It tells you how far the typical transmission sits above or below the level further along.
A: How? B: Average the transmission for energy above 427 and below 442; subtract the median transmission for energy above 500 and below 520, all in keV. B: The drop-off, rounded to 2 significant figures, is -1.9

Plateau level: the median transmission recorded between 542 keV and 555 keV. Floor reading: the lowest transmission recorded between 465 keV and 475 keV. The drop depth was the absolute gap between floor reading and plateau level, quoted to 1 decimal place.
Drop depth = 5.7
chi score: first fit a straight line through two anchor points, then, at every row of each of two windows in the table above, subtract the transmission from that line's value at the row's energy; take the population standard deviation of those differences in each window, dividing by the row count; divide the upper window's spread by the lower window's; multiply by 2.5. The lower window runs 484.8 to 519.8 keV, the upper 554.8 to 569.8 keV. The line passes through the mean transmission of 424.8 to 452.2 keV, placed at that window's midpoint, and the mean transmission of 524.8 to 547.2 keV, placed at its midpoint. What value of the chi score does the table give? 4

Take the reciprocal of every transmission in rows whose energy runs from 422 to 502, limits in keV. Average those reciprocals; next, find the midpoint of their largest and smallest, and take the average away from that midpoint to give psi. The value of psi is -0.0029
